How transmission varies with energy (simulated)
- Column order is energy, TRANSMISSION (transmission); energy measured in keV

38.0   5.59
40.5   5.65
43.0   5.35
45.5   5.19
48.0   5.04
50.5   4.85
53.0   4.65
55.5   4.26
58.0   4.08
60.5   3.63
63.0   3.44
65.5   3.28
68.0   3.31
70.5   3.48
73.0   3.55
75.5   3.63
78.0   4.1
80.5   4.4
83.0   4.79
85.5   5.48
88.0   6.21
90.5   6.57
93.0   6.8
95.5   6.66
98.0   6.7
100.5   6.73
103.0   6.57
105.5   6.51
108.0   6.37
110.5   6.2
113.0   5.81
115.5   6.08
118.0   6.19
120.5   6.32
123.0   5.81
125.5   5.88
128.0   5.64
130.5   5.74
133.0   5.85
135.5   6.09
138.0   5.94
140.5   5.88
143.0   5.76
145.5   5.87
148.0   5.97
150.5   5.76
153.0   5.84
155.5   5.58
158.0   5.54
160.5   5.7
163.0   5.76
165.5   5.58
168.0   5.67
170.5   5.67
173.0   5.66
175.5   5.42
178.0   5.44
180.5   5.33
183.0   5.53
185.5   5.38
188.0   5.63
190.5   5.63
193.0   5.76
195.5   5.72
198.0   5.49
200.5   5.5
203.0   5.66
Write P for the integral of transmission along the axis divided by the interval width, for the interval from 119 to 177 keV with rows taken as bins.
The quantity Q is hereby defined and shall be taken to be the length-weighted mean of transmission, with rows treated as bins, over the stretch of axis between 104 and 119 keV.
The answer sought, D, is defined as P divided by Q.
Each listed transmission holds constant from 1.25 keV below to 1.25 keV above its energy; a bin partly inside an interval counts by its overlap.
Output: 0.93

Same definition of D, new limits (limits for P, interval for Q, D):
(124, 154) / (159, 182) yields 1.05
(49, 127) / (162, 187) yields 0.94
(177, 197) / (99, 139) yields 0.91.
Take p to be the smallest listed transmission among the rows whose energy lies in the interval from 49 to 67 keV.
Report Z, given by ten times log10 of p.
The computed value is 5.2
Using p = 3.28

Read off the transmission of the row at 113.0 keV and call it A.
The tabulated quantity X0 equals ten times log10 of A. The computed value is 7.6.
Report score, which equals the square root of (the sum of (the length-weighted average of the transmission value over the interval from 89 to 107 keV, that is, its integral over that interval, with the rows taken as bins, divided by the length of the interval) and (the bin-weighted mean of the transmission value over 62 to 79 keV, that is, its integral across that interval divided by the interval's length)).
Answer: 3.2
